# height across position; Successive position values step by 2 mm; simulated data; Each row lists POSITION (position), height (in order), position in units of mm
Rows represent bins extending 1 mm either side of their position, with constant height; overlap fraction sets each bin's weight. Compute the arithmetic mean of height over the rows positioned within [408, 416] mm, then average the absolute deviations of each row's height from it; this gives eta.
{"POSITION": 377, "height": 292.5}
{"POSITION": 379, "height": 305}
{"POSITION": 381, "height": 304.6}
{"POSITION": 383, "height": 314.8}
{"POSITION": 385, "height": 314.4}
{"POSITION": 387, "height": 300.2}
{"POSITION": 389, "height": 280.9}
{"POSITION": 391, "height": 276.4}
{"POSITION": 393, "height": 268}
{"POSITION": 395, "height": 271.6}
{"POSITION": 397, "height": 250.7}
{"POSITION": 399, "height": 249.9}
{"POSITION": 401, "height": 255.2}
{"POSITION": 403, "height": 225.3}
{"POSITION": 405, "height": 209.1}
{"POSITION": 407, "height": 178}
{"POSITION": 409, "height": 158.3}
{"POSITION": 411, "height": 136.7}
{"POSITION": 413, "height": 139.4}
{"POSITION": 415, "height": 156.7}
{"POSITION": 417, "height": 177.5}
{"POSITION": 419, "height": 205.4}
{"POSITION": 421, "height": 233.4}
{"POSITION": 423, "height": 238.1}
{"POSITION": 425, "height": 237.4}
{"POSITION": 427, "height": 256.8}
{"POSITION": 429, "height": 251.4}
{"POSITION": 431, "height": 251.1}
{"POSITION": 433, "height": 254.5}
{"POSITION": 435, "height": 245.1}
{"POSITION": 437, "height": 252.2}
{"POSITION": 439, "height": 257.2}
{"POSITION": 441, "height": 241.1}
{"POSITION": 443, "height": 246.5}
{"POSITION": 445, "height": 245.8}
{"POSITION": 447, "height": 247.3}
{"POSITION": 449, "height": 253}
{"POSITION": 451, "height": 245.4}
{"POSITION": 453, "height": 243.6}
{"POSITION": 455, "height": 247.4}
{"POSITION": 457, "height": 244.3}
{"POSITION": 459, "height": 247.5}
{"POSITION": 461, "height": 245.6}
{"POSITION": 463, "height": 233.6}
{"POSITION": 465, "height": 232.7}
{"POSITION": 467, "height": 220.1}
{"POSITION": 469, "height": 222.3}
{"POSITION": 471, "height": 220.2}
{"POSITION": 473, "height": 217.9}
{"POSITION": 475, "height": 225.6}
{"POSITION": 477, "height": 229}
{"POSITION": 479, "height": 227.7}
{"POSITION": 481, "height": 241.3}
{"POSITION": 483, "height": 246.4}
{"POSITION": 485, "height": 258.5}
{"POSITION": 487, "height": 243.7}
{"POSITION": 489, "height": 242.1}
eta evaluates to 10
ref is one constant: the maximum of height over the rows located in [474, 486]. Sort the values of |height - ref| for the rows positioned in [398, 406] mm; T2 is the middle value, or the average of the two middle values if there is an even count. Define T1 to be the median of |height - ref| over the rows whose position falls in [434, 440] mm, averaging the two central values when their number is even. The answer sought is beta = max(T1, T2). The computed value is 21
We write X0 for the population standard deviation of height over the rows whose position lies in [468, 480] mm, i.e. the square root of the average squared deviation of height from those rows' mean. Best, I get 4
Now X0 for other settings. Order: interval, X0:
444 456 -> 3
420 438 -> 8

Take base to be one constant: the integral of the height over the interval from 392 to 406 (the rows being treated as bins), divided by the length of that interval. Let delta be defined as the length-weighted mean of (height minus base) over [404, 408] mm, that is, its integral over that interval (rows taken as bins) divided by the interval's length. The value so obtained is -53.6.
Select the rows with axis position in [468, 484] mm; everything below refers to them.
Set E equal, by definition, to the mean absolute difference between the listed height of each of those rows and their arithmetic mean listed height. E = 8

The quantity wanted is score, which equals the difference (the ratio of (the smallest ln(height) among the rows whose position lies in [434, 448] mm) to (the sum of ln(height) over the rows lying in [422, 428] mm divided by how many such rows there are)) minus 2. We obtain -1.00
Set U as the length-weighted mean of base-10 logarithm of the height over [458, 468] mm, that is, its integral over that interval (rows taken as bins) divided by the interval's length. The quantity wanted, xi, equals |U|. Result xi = 2.37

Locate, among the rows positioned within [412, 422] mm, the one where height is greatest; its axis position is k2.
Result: 421 mm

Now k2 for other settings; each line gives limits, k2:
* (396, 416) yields 401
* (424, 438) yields 427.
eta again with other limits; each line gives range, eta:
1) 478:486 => 9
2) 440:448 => 2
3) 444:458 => 2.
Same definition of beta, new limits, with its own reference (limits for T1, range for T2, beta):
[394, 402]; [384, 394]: 22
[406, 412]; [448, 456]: 100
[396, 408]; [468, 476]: 37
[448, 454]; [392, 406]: 13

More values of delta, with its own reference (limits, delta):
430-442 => 3.1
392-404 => 6.3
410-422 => -72.3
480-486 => 1.6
